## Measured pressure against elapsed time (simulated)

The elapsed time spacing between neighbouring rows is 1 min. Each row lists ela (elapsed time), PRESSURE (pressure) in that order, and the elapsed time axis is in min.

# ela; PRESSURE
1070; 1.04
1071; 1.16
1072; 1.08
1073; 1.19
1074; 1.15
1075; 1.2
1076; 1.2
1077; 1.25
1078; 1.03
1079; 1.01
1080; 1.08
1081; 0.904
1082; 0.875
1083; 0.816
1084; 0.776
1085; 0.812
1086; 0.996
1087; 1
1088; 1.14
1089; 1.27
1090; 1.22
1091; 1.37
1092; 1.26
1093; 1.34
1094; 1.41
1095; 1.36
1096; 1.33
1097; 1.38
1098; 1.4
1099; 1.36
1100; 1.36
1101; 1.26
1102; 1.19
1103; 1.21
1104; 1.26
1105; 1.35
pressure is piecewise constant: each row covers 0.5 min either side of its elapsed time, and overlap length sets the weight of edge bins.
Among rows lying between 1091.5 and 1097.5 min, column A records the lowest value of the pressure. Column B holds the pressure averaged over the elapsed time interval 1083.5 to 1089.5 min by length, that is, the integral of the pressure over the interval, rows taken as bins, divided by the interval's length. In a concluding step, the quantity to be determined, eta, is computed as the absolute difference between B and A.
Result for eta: 0.26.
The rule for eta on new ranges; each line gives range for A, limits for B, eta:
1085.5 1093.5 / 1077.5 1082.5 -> 0.02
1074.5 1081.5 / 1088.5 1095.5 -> 0.41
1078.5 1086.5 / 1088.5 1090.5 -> 0.47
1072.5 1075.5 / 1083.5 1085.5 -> 0.36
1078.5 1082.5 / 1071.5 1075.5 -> 0.28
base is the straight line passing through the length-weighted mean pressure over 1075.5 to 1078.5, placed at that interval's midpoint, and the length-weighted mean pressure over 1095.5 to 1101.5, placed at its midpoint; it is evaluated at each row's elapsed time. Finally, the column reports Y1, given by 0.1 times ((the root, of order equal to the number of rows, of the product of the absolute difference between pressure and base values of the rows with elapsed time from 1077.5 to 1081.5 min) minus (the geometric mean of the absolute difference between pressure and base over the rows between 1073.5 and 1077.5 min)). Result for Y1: 0.012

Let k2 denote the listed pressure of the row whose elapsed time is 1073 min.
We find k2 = 1.19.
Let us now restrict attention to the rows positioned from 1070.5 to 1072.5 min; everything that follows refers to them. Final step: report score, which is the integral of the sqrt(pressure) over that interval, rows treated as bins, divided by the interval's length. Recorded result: 1.06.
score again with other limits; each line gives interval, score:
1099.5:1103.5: 1.12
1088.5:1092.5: 1.13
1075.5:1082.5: 1.02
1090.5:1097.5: 1.16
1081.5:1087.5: 0.94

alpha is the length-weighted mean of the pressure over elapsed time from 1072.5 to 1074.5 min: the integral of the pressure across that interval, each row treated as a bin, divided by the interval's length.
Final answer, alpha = 1.2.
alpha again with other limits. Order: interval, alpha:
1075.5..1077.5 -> 1.2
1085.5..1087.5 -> 1.0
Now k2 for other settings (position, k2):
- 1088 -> 1.14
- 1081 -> 0.904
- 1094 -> 1.41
